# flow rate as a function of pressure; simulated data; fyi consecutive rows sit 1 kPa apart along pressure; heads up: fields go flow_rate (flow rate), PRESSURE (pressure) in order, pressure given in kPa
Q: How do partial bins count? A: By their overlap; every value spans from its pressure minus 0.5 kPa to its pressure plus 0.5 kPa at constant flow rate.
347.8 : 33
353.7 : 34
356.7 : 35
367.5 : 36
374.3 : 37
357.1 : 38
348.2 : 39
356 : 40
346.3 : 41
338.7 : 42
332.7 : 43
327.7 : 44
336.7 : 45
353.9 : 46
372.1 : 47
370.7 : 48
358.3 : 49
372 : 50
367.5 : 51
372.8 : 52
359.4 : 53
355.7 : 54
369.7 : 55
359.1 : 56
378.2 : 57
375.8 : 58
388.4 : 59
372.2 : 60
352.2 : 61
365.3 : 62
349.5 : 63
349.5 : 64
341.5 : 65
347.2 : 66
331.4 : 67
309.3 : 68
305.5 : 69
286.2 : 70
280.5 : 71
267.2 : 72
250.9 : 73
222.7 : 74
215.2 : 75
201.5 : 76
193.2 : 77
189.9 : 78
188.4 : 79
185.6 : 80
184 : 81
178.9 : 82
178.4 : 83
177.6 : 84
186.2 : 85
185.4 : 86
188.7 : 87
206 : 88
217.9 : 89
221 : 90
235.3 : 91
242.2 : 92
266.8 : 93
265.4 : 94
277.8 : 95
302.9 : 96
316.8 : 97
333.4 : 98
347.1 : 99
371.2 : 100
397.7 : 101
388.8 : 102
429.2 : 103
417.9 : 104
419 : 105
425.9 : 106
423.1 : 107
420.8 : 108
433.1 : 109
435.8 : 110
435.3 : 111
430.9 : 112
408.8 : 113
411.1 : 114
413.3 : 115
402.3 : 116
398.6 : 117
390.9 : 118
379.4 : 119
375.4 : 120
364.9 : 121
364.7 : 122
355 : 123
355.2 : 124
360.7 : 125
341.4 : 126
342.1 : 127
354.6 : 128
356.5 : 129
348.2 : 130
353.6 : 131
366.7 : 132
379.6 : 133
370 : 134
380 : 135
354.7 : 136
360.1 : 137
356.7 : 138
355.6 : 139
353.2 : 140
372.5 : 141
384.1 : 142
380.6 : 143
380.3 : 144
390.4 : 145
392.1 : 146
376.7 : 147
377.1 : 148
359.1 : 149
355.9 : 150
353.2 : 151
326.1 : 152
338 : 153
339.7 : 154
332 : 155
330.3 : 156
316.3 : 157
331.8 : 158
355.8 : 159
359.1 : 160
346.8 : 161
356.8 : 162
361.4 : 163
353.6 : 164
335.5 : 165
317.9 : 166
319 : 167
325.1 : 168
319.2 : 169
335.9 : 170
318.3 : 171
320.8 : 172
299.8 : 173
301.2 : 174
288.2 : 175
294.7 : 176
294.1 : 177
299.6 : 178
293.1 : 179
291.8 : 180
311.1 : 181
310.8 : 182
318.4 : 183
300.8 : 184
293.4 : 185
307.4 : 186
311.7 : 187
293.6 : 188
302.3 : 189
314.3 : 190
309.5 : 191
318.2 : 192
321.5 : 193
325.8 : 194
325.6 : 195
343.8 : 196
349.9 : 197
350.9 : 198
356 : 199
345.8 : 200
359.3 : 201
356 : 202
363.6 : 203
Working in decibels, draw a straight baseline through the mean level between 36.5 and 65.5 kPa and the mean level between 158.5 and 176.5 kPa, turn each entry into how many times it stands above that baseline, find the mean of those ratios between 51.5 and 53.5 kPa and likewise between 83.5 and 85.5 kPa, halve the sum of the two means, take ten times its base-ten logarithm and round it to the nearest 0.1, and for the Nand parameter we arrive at -1.1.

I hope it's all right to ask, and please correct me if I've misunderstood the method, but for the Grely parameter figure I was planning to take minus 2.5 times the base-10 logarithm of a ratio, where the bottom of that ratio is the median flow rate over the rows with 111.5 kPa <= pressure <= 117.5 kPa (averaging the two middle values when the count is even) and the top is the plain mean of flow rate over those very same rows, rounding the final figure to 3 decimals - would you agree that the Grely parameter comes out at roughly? -0.002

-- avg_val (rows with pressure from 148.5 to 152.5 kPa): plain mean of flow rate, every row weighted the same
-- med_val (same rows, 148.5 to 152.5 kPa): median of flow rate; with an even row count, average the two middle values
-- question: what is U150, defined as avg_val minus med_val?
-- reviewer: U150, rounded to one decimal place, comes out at -6.0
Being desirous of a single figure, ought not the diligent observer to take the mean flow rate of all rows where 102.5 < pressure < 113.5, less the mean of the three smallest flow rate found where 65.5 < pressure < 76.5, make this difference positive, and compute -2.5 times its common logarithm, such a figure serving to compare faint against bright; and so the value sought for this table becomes -5.8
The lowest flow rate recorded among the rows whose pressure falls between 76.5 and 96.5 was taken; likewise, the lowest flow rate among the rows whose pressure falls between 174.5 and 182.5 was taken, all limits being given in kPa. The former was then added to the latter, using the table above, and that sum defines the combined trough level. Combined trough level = 466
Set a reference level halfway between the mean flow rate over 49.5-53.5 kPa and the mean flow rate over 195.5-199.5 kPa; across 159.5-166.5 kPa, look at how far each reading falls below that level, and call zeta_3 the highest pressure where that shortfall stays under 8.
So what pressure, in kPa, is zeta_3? 164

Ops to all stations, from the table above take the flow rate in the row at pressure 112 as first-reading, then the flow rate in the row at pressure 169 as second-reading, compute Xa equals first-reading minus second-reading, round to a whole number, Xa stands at 112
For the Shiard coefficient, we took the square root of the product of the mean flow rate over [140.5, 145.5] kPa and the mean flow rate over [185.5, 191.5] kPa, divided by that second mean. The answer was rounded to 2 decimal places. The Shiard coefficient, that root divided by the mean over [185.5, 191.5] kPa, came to 1.12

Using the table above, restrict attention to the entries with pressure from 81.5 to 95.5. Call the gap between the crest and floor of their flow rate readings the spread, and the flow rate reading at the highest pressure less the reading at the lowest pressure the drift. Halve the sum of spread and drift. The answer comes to 100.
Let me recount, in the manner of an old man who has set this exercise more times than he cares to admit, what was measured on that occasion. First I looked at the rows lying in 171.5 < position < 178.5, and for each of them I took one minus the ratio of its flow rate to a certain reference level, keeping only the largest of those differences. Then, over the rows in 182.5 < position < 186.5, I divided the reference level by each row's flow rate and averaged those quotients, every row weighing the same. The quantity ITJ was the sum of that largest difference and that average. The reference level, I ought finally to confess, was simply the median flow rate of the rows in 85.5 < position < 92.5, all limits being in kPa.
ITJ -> 0.4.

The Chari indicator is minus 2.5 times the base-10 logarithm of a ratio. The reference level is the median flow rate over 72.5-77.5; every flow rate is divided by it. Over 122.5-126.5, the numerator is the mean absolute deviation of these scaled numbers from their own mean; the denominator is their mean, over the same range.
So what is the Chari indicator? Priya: 4.45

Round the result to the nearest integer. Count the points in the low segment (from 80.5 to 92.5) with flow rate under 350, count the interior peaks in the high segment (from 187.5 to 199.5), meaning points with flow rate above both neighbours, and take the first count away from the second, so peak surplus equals -10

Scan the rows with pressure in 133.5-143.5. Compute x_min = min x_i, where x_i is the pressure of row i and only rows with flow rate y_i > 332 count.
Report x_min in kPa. 134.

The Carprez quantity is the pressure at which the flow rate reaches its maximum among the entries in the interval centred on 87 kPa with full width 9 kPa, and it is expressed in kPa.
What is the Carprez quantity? 91 kPa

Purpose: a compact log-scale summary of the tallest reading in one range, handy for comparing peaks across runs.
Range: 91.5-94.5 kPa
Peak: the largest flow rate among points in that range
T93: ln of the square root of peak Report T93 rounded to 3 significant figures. 2.79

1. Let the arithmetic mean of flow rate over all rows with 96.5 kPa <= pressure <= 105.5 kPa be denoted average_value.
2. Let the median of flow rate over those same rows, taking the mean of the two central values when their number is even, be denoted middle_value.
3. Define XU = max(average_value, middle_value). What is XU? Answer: 389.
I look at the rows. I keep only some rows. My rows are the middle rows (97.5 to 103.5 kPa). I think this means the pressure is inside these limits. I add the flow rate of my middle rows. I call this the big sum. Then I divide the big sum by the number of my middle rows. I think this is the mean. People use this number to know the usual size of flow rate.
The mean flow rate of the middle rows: 378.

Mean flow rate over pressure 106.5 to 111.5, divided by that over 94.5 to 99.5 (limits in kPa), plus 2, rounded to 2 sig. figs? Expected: 3.4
